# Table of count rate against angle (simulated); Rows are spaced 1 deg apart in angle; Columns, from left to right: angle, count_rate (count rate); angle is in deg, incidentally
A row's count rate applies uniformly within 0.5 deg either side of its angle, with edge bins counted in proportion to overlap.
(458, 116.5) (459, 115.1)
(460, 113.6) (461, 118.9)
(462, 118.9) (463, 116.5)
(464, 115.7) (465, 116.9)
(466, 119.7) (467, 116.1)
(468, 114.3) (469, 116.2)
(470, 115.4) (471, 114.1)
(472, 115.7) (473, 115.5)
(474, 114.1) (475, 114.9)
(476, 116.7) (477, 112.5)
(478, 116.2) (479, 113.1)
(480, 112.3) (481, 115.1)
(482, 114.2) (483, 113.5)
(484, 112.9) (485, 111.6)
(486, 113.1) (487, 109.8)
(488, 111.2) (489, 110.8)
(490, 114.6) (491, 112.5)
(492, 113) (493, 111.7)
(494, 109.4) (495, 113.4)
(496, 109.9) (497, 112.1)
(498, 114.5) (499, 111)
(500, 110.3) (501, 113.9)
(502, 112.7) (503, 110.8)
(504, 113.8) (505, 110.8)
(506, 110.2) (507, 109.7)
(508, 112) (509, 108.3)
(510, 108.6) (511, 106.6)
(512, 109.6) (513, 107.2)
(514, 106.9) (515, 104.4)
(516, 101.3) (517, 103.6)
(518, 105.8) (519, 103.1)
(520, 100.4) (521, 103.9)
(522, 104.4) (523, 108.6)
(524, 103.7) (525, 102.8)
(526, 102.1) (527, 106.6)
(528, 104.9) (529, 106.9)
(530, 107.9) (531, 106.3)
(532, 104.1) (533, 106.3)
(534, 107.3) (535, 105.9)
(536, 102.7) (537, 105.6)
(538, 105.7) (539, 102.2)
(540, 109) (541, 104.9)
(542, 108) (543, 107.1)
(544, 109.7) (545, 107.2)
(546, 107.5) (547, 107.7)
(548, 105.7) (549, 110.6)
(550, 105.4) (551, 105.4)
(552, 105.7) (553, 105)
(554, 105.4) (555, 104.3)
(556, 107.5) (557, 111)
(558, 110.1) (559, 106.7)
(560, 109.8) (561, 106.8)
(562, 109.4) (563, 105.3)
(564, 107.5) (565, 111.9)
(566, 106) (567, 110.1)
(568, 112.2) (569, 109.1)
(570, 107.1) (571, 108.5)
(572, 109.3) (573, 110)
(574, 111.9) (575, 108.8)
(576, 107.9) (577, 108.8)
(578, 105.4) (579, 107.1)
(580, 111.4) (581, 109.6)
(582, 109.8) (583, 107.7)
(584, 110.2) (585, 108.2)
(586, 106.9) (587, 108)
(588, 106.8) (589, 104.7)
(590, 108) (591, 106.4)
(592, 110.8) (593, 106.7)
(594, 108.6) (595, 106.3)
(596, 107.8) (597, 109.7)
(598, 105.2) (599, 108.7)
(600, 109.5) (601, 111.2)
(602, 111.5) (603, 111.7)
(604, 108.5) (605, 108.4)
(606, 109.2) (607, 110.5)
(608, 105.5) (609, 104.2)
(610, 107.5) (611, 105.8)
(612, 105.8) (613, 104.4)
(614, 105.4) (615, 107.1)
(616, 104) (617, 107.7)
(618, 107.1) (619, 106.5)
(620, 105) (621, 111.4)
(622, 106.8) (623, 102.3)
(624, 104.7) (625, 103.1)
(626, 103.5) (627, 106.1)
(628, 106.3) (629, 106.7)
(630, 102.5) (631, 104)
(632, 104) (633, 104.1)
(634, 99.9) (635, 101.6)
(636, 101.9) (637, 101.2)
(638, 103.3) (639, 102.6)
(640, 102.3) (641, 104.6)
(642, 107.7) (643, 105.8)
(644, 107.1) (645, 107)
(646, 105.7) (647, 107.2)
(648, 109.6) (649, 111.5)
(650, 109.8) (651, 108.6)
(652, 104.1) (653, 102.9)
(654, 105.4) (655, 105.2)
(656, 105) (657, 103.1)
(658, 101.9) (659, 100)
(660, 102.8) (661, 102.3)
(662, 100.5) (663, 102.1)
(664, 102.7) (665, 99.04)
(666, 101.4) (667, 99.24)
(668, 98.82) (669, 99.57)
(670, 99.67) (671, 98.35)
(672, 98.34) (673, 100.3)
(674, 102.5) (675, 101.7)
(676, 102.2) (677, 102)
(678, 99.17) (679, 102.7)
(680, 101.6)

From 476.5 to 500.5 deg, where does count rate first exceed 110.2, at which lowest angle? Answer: 477 deg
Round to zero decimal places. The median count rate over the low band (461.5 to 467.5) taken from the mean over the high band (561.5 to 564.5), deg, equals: -9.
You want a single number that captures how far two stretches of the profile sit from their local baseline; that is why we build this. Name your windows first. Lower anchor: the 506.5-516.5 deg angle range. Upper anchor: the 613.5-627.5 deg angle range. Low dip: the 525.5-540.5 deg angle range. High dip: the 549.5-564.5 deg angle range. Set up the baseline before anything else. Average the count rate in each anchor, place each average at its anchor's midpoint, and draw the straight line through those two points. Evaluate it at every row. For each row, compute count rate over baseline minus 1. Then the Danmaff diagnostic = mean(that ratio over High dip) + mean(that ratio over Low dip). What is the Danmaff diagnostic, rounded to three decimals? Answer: -0.012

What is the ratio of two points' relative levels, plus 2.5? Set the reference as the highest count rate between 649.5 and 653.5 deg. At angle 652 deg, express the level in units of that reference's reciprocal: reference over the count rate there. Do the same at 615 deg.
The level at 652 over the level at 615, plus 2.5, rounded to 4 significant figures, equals 3.529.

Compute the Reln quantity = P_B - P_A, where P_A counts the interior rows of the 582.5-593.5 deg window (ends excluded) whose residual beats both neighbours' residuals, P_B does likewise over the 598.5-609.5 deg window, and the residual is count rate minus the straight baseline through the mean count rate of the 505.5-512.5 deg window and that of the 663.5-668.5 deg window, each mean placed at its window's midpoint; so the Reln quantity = -2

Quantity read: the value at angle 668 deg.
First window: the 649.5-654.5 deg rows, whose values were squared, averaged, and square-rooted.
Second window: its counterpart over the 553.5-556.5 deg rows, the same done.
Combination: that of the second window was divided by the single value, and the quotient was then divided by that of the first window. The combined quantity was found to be 0.0101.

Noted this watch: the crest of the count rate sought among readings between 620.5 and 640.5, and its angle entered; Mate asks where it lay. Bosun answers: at 621 deg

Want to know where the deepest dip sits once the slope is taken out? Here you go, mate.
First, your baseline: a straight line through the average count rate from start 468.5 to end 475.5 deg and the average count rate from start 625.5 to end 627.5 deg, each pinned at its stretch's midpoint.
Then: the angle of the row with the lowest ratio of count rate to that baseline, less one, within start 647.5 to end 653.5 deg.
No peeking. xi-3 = 653 deg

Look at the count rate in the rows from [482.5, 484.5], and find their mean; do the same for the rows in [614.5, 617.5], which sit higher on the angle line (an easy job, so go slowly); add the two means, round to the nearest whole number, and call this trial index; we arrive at 219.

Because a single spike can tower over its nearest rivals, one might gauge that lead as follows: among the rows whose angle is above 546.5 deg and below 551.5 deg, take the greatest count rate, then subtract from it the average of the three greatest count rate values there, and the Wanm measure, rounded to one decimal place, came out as 2.6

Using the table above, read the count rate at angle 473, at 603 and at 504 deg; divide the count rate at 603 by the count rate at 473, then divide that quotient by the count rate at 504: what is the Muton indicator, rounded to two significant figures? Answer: 0.0085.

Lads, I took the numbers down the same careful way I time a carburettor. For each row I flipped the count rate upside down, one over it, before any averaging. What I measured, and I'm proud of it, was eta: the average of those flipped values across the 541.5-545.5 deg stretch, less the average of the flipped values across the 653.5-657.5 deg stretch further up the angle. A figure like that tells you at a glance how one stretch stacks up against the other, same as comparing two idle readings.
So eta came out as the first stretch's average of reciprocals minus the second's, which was -0.0003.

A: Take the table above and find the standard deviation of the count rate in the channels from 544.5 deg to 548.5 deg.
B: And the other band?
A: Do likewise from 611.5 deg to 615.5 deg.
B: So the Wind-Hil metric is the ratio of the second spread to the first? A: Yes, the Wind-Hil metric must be 1.2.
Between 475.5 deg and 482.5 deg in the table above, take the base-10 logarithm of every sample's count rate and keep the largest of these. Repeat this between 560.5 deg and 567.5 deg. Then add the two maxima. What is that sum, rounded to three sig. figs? 4.12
